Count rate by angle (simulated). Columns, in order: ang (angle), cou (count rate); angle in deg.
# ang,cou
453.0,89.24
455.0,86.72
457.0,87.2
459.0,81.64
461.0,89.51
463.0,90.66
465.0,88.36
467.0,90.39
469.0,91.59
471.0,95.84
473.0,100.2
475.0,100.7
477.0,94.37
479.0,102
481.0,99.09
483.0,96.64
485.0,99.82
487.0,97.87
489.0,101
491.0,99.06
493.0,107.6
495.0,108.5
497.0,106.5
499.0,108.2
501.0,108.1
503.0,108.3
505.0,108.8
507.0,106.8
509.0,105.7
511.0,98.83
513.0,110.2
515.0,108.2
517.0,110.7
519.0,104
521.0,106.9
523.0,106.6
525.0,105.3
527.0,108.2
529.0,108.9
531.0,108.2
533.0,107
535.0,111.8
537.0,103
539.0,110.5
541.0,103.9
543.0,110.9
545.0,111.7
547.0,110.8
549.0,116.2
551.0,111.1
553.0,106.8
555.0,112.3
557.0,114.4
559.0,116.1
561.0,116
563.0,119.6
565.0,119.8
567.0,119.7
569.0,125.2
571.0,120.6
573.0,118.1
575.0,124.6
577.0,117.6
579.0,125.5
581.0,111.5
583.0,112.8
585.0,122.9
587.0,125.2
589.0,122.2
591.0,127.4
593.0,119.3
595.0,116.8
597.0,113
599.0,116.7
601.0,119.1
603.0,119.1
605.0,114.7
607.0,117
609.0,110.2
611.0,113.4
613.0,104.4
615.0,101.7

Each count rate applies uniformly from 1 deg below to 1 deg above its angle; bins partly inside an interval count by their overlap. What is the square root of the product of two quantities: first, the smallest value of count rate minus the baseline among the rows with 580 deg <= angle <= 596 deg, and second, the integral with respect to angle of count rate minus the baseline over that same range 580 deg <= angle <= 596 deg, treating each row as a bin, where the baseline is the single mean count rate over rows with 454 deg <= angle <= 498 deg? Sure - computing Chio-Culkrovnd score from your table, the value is 76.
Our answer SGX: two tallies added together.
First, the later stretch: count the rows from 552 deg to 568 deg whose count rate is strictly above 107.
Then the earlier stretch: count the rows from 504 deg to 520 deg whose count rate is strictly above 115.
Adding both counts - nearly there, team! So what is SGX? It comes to 7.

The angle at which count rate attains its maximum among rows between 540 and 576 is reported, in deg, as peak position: 569.0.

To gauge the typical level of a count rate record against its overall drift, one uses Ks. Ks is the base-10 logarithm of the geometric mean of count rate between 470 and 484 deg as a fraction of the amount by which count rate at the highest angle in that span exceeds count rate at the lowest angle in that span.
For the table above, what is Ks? 2.1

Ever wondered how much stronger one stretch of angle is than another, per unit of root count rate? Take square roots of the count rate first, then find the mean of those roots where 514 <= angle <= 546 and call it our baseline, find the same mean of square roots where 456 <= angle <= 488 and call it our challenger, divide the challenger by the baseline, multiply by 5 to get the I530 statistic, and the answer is 4.67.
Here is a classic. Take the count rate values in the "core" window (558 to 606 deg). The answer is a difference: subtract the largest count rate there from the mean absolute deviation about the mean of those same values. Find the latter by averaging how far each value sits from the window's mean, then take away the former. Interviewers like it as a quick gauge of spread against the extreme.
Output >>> -124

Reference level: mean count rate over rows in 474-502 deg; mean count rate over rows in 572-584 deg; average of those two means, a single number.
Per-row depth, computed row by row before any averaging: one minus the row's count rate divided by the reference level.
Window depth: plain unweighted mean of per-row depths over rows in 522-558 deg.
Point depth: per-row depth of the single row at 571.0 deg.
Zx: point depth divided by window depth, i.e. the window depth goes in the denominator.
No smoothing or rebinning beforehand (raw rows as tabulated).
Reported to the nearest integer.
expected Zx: -11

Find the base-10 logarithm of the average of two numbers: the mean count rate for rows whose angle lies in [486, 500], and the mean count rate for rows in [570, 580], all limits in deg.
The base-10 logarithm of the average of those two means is 2.05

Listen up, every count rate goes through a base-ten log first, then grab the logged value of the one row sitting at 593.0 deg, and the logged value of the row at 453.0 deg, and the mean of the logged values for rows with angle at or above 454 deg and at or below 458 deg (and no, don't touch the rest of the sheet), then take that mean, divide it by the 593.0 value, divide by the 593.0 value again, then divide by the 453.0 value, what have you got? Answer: 0.231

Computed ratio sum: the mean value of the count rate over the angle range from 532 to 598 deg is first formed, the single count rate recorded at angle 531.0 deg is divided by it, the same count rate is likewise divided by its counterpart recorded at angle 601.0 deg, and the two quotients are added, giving 1.8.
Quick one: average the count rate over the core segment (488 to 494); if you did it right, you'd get 103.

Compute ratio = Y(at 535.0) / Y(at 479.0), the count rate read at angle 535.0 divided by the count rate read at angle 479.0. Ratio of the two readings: 1.10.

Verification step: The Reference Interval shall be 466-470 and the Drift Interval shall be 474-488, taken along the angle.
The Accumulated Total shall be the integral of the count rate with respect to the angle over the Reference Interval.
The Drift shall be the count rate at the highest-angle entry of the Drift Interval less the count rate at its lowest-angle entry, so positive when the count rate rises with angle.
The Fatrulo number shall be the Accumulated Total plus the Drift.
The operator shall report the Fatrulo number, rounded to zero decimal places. 361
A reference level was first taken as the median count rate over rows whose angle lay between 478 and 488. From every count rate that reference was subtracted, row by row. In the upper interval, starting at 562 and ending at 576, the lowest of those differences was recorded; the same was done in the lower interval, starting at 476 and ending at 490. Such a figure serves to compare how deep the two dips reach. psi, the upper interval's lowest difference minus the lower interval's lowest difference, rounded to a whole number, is 24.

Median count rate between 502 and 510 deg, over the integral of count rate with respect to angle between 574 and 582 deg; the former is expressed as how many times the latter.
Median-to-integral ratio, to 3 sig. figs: 0.112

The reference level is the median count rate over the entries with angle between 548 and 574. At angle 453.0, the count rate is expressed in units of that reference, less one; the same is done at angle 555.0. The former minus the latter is -0.20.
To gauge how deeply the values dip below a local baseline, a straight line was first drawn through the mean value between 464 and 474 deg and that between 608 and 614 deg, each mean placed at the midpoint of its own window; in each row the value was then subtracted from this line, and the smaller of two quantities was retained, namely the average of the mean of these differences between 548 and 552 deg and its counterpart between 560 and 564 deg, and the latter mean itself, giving -14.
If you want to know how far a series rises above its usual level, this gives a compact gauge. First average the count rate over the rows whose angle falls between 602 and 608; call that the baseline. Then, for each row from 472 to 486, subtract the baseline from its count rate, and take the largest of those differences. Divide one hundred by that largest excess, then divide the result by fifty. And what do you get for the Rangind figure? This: -0.1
